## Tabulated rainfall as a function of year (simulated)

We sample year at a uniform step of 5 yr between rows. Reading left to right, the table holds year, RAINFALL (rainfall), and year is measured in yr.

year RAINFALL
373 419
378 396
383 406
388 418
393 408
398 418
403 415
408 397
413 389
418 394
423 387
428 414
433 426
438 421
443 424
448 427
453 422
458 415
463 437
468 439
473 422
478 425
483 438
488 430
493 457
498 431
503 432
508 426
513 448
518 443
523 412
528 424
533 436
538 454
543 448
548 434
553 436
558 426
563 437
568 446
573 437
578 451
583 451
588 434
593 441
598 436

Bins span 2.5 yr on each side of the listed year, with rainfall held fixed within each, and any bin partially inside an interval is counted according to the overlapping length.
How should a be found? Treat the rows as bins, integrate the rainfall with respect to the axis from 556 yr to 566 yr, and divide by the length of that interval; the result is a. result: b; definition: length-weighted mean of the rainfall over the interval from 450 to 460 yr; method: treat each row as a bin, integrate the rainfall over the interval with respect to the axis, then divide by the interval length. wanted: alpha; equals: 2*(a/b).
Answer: 2.06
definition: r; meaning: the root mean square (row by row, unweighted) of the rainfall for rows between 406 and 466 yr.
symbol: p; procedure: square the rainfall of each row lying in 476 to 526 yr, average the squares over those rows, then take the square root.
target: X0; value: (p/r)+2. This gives 3.05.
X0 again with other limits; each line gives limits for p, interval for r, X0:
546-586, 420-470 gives 3.04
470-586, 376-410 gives 3.07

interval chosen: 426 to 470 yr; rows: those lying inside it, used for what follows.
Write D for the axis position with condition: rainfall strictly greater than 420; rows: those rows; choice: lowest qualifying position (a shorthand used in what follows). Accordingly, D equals 433 yr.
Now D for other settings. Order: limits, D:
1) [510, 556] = 513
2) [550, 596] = 553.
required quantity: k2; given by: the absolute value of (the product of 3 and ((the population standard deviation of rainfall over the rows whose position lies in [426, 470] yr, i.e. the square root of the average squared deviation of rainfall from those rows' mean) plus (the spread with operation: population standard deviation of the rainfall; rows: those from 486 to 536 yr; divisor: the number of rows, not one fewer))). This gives 61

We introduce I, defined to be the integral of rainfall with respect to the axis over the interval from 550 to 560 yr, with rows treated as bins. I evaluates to 4314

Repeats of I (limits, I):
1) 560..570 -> 4405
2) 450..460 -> 4191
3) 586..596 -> 4376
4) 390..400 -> 4130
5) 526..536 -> 4315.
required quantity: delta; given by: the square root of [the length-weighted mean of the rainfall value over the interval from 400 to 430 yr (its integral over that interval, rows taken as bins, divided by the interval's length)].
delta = 20.0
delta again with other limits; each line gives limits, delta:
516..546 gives 20.9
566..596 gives 21.1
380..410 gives 20.3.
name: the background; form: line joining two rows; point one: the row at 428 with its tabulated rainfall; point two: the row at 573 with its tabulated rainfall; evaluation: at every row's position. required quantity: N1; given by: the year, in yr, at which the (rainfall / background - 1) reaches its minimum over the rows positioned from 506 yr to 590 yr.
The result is 523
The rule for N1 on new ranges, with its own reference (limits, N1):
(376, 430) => 423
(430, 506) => 458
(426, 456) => 428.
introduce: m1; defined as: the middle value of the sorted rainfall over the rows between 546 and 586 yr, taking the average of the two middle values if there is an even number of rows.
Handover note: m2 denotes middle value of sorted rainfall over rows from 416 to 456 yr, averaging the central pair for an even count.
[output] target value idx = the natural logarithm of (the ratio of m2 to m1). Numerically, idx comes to -0.04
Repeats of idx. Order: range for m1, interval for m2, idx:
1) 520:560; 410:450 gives -0.04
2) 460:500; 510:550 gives 0.01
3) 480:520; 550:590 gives 0.00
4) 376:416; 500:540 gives 0.06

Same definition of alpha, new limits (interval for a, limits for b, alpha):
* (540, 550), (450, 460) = 2.11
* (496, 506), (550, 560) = 2.00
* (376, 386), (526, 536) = 1.86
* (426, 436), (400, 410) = 2.07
